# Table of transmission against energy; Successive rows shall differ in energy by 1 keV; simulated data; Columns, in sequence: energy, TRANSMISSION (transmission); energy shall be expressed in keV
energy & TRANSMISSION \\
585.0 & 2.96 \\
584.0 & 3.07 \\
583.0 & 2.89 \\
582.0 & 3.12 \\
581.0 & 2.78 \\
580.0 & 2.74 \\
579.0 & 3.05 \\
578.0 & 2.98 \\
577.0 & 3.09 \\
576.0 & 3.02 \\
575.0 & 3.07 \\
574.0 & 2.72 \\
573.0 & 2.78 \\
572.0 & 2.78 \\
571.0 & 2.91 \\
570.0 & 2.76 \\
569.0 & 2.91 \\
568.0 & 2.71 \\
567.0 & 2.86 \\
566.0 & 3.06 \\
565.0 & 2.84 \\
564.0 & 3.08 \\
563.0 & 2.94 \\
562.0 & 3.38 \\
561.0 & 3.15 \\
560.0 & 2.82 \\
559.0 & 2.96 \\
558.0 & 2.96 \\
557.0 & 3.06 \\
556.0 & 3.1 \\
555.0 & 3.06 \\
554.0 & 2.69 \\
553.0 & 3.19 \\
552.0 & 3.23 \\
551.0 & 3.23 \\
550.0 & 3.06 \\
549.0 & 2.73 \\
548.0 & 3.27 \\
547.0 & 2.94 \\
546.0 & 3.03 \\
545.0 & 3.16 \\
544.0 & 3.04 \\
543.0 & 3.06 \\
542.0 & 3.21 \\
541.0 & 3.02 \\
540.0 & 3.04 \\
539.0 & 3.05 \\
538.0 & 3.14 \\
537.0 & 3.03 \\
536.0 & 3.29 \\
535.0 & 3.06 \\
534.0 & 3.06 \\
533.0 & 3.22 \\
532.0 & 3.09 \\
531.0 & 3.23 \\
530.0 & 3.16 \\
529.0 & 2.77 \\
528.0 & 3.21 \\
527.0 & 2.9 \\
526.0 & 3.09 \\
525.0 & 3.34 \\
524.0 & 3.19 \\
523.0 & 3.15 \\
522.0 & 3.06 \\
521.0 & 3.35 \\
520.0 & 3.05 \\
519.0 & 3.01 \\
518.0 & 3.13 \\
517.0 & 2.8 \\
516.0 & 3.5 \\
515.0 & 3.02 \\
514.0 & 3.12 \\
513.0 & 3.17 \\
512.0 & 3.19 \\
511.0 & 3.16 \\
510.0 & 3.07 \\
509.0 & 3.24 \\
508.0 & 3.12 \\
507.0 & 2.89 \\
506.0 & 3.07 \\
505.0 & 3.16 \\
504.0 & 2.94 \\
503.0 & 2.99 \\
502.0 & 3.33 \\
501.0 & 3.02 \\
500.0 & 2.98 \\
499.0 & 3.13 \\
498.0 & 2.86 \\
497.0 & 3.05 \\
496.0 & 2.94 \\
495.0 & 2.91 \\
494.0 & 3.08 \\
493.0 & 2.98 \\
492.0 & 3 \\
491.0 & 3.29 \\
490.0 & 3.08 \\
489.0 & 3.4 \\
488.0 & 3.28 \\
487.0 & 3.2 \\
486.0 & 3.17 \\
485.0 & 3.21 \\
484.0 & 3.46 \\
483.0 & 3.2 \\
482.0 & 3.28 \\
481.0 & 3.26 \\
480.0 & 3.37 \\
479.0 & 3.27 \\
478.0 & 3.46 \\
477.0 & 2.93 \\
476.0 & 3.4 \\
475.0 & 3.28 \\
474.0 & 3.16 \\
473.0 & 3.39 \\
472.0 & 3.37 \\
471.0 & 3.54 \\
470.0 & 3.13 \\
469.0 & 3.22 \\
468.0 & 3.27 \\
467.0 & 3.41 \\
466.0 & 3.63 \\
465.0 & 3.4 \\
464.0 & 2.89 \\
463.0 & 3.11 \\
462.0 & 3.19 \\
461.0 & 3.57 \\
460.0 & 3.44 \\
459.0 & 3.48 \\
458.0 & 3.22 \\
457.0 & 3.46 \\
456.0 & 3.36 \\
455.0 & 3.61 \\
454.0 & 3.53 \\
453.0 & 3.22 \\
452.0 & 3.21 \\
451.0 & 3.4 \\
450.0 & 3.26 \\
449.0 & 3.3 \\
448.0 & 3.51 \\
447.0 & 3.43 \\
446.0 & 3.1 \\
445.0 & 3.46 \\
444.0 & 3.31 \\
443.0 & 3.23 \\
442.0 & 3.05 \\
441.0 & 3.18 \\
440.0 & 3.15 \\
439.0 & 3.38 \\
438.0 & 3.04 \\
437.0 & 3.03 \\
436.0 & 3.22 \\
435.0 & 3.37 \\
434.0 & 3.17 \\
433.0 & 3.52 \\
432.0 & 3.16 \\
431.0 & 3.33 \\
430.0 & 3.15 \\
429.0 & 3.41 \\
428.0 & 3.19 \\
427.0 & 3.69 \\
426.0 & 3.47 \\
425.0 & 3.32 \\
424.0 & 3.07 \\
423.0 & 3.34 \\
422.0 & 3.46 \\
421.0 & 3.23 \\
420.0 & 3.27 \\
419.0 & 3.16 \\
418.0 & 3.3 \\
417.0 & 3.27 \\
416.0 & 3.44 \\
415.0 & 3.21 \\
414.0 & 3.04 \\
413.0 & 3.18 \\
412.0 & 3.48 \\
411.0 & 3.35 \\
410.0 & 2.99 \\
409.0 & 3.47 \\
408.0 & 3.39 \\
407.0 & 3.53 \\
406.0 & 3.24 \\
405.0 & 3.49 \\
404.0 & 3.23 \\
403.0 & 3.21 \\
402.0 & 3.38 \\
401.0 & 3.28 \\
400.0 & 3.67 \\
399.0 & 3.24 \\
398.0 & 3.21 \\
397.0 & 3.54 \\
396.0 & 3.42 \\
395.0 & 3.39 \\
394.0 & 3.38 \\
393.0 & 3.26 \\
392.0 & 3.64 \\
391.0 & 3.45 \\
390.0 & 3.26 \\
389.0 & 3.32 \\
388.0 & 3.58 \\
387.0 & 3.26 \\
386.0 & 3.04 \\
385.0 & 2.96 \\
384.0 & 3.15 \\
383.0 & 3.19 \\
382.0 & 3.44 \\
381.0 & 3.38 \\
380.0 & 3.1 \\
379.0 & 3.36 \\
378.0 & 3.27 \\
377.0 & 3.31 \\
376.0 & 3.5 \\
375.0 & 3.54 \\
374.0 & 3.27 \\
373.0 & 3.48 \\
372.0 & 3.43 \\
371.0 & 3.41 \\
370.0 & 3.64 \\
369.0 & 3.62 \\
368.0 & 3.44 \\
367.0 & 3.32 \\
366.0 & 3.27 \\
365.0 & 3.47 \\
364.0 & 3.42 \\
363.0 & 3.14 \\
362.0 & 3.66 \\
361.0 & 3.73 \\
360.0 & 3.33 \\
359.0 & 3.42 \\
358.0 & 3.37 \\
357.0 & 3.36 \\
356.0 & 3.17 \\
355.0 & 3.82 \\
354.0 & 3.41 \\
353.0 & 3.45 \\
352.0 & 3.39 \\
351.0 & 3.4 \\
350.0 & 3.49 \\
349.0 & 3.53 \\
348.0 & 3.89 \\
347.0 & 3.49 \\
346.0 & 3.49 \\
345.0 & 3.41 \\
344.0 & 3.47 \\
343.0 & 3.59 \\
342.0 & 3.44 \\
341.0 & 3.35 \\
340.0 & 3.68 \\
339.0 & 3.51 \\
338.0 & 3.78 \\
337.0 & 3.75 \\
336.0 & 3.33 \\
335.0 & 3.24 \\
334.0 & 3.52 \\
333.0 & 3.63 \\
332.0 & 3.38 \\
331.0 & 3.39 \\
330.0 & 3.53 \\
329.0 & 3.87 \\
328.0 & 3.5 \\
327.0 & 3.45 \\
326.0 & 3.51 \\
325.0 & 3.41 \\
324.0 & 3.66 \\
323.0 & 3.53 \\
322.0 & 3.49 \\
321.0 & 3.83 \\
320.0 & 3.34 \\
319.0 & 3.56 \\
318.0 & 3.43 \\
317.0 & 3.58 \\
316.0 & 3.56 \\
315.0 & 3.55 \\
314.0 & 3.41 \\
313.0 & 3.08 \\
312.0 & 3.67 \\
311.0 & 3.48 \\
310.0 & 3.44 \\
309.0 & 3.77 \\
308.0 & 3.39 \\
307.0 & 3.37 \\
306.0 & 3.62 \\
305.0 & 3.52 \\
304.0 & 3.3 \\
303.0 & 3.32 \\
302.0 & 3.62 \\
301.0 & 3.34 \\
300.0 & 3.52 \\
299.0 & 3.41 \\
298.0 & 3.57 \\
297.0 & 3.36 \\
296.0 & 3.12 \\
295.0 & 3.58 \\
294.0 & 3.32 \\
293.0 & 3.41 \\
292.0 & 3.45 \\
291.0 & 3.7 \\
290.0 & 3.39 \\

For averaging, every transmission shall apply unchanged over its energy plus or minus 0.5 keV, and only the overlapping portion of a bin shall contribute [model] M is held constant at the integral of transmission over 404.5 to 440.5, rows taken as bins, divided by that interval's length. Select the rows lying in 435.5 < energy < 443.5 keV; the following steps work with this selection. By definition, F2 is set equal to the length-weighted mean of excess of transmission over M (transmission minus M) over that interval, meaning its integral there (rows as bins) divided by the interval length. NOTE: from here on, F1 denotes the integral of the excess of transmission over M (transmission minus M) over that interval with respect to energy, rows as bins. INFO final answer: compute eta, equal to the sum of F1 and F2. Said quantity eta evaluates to -1.2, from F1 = -1.1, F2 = -0.13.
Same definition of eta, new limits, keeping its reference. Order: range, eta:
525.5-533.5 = -1.9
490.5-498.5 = -2.5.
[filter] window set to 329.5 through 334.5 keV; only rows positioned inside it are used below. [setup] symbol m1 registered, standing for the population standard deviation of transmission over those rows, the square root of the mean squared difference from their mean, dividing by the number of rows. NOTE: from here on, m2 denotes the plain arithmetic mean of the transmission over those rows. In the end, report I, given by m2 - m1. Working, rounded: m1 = 0.09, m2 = 3.5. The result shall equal 3.40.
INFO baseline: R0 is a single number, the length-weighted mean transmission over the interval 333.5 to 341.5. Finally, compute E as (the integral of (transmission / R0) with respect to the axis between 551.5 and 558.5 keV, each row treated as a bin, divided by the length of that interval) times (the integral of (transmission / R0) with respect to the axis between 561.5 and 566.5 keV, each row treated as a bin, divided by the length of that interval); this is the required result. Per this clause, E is 0.75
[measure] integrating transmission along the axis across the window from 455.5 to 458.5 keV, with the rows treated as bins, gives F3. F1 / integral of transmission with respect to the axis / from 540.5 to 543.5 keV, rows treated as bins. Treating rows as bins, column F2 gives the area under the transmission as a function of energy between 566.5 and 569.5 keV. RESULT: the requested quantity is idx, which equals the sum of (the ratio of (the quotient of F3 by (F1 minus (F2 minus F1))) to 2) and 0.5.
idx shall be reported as 1.00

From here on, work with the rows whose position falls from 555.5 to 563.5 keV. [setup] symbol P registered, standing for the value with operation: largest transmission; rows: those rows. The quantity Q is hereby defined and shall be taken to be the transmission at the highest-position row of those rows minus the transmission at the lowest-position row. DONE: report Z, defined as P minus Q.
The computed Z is 3.54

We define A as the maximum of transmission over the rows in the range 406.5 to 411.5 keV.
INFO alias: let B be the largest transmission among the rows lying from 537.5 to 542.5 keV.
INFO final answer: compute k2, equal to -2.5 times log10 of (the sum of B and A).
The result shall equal -2.07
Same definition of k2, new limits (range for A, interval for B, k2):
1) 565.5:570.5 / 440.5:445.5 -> -2.04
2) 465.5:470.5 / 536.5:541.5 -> -2.08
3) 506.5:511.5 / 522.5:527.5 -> -2.05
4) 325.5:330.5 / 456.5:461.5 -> -2.18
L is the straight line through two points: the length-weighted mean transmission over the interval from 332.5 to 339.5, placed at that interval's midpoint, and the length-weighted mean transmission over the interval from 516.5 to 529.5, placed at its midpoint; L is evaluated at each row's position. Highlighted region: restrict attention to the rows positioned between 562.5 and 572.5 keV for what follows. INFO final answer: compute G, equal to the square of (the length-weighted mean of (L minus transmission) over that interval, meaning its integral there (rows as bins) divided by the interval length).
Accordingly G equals 0.0076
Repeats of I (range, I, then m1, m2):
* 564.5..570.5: 2.74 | 0.11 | 2.9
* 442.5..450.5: 3.20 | 0.13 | 3.3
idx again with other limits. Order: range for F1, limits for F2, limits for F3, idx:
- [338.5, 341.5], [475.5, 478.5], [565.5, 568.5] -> 0.88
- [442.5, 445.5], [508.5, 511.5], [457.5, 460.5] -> 0.98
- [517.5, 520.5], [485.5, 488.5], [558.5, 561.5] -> 1.01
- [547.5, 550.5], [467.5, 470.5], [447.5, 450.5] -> 1.09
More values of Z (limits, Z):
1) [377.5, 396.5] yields 3.49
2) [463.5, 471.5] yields 2.98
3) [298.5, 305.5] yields 3.51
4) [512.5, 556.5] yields 3.57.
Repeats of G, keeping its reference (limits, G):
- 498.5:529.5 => 0.0000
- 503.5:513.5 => 0.0002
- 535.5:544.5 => 0.0034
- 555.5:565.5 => 0.0016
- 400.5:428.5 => 0.0013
